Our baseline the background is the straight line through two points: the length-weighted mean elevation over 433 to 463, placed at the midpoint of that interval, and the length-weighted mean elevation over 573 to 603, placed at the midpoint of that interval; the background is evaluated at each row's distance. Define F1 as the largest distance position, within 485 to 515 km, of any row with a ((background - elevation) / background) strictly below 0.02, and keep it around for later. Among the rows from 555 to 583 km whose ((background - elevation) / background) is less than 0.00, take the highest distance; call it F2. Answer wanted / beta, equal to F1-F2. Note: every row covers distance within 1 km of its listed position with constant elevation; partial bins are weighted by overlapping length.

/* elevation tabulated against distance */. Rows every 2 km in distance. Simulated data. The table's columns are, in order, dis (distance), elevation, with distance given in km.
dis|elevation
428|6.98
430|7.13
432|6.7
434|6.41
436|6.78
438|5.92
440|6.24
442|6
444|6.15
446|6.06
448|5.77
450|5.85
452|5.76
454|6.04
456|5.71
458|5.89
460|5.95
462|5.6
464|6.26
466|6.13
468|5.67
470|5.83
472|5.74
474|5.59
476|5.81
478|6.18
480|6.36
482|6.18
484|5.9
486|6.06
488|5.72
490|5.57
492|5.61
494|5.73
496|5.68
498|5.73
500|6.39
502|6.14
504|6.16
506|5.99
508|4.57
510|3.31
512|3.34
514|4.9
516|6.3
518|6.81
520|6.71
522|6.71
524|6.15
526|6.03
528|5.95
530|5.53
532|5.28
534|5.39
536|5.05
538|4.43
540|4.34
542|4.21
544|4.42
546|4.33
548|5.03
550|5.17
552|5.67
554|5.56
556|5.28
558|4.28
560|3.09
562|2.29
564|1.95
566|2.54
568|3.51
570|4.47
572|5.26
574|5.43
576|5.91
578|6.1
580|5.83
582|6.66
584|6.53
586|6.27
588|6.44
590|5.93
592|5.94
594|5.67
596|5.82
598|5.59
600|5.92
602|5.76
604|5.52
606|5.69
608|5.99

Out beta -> -76 km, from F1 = 506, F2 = 582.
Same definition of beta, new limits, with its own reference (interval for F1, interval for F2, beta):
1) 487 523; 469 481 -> 42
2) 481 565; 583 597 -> -60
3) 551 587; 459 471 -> 120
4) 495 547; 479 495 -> 42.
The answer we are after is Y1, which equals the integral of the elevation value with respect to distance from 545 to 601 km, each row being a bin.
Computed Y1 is 285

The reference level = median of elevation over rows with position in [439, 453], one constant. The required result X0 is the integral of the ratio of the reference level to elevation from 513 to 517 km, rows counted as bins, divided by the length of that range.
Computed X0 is 1.09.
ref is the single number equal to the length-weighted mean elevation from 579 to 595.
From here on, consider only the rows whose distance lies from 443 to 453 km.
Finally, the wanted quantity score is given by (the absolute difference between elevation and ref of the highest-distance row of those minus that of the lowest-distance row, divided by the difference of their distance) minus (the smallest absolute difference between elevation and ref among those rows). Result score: 0.040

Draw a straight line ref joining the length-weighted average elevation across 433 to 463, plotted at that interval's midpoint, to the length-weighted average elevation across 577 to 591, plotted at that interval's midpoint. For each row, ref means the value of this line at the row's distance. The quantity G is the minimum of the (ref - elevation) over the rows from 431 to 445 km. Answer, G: -0.8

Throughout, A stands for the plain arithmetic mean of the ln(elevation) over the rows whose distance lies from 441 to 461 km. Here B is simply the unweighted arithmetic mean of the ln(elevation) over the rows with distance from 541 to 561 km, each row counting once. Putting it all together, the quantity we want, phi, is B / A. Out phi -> 0.86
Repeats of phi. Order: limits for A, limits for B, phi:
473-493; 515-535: 1.02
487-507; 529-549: 0.88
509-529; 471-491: 1.05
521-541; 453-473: 1.05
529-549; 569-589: 1.13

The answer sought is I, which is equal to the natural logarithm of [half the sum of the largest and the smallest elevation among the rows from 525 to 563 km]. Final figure 1.43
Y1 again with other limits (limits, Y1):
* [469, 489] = 119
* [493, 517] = 128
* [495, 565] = 356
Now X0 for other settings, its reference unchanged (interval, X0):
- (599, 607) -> 1.05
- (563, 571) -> 2.12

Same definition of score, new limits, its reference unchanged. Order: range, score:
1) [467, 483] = -0.055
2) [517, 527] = -0.074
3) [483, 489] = -0.054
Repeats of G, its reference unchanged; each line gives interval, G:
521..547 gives -0.6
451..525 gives -0.7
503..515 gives -0.1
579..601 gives -0.4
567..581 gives 0.1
